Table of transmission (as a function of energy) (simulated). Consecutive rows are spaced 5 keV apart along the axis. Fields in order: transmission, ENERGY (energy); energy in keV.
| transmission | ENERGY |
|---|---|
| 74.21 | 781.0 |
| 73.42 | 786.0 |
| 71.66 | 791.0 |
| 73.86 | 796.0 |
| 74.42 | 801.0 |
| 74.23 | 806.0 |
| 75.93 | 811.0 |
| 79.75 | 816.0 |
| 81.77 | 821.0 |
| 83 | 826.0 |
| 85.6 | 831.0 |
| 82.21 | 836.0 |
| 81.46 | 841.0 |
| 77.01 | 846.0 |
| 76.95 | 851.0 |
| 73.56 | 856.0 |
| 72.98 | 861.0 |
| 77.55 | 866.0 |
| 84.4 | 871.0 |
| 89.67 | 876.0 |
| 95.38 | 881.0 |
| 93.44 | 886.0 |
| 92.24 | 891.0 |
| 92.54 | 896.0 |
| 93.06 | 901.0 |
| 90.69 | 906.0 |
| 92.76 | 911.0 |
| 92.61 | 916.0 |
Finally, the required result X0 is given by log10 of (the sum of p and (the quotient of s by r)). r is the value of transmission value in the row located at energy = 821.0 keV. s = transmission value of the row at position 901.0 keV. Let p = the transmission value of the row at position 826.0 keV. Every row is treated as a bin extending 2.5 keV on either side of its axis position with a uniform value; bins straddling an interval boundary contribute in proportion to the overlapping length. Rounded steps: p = 83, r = 81.77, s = 93.06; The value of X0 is 1.92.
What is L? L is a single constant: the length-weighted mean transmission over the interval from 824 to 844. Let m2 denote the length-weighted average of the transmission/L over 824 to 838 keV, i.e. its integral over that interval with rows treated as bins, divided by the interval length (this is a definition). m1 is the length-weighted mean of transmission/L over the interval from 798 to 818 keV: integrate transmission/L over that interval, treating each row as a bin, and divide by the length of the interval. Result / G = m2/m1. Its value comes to 1.10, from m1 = 0.92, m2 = 1.01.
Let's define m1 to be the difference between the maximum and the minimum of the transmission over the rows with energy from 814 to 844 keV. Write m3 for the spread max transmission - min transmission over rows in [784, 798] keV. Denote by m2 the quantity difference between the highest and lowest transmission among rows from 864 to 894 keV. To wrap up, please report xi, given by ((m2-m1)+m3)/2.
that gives 7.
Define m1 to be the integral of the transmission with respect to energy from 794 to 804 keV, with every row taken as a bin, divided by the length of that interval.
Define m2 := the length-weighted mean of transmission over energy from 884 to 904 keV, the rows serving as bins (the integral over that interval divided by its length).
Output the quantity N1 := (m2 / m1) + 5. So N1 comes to 6.25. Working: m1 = 74.2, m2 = 93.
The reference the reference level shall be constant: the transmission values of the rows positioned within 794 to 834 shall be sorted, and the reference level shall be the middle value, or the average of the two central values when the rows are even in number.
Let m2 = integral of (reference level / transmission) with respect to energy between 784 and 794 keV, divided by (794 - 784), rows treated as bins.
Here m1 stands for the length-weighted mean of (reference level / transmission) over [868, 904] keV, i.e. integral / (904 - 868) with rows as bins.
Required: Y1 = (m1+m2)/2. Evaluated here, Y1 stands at 0.96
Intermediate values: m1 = 0.85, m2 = 1.07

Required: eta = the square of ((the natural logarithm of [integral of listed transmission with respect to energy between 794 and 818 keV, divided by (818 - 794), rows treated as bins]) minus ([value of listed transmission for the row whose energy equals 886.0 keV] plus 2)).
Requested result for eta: 8302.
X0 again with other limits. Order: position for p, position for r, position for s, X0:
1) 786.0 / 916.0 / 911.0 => 1.87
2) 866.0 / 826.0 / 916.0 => 1.90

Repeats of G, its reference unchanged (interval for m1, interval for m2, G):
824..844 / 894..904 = 1.12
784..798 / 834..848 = 1.10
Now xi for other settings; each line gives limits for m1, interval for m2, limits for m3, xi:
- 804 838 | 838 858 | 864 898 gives 7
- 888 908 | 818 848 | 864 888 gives 12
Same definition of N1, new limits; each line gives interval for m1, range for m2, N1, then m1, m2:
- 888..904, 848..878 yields 5.85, 92.6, 79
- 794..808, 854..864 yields 5.99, 74.2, 73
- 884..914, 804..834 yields 5.87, 92.4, 80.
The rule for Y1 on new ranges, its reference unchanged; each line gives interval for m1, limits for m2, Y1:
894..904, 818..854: 0.90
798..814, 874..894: 0.94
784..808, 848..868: 1.05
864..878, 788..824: 0.98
